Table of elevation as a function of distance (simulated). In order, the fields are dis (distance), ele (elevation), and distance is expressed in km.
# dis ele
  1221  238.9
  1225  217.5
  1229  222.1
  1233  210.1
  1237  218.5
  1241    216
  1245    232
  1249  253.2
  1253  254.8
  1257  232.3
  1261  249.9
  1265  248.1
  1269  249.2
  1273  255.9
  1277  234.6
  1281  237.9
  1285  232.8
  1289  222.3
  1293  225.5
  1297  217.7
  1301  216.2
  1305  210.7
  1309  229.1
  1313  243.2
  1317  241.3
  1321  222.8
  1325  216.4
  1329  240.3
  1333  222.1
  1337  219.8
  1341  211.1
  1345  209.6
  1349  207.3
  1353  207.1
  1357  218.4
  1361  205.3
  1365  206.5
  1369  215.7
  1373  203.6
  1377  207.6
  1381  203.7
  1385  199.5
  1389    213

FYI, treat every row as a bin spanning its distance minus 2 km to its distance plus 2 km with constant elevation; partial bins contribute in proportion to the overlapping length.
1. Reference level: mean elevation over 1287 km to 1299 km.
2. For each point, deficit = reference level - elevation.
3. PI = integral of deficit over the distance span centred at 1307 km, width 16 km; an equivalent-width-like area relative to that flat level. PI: -47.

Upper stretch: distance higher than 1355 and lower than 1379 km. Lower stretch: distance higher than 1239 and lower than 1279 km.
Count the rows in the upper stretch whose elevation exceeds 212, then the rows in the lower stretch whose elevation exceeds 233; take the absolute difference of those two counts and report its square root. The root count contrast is 2.24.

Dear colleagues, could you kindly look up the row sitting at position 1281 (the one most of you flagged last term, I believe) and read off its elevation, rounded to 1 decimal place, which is 237.9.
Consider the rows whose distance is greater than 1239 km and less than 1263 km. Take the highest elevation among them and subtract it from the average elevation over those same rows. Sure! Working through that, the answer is -15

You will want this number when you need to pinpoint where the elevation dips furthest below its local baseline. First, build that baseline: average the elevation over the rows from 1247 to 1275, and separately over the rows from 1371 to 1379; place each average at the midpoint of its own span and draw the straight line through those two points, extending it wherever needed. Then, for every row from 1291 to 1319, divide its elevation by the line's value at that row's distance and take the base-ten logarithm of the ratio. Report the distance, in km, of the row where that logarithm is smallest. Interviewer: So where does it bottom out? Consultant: 1305 km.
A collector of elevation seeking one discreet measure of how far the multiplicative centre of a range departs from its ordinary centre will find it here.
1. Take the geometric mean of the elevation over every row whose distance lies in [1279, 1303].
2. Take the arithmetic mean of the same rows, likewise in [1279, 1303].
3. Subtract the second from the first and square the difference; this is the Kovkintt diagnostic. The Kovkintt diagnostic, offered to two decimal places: 0.02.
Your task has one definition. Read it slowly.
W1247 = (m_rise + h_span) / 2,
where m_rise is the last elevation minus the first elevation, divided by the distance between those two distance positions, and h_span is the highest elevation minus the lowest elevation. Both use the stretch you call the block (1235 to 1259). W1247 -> 20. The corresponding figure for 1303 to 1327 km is 16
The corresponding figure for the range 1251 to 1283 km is 11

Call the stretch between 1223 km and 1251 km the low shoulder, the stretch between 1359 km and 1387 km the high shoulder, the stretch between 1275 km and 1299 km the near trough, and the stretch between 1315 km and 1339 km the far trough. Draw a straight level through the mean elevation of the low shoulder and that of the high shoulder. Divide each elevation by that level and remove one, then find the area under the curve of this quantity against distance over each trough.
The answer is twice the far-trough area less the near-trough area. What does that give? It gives 2.2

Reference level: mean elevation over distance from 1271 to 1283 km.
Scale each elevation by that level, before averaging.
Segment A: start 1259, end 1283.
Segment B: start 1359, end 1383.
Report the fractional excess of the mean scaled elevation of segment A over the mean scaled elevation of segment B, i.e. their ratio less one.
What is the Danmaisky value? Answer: 0.19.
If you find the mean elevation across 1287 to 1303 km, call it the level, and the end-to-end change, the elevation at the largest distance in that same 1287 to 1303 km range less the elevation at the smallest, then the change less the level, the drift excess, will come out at -227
